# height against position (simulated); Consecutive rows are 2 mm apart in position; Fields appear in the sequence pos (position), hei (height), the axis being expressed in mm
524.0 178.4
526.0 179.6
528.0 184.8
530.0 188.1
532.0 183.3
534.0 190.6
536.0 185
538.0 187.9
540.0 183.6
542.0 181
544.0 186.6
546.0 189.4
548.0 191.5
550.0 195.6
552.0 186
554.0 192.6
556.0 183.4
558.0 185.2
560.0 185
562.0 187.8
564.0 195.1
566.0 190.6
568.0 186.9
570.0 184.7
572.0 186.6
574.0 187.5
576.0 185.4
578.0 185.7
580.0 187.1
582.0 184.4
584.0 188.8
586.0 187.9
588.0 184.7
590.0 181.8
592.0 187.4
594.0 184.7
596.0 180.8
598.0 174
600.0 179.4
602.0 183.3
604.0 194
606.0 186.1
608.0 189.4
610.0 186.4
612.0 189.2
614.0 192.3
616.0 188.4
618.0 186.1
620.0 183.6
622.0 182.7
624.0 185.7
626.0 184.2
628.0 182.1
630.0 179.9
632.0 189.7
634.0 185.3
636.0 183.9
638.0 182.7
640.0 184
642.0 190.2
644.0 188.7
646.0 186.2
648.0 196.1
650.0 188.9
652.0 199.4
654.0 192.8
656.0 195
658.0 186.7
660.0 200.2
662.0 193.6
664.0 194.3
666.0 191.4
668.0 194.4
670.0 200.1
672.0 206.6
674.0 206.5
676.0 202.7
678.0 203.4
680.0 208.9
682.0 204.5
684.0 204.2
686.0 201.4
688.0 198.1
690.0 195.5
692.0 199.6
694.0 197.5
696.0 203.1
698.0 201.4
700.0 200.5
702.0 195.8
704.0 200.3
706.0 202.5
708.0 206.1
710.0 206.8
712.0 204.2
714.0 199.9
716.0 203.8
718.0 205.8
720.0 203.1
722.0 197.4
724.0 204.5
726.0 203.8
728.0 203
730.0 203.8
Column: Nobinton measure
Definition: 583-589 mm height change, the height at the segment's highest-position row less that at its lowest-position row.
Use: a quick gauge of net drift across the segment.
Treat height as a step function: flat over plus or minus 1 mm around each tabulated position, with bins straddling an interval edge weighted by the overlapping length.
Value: -4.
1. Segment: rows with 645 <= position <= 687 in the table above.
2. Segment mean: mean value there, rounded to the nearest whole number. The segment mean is 198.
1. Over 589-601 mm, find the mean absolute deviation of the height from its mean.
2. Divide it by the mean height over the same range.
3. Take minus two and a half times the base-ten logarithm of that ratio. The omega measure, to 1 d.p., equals 4.4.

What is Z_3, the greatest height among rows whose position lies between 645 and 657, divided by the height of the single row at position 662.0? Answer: 1.03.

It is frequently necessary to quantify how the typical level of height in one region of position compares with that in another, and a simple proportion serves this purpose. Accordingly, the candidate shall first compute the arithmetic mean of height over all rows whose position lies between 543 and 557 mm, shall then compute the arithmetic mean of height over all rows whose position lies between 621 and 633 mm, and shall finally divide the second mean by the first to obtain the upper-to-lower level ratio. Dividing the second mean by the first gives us 0.97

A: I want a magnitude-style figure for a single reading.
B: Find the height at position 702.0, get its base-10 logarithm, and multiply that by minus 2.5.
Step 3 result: -5.73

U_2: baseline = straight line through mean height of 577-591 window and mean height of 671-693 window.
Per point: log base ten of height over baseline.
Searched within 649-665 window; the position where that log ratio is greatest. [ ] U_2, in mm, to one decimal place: 652.0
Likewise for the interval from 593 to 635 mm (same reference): 604.0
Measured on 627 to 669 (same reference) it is 652.0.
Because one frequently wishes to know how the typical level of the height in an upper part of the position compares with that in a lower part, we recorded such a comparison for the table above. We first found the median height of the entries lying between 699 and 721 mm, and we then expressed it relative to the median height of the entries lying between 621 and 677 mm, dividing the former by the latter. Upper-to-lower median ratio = 1.07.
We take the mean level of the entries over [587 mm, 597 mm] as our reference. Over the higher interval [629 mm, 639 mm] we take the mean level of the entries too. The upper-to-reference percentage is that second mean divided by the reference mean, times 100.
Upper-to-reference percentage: 100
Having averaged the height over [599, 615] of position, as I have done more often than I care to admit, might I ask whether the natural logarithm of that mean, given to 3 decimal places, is 5.234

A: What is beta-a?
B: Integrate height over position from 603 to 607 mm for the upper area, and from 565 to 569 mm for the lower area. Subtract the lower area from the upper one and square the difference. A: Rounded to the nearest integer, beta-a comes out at 27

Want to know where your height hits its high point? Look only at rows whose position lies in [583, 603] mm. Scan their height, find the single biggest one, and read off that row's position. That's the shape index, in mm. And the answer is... 584.0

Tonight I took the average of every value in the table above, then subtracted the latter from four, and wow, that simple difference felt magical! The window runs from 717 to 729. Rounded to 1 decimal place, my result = -198.9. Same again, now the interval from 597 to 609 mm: -180.4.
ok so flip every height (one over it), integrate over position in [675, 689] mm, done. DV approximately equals 0.0689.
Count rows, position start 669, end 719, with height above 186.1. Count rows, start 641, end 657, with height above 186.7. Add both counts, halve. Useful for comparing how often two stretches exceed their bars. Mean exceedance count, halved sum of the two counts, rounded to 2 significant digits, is 16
